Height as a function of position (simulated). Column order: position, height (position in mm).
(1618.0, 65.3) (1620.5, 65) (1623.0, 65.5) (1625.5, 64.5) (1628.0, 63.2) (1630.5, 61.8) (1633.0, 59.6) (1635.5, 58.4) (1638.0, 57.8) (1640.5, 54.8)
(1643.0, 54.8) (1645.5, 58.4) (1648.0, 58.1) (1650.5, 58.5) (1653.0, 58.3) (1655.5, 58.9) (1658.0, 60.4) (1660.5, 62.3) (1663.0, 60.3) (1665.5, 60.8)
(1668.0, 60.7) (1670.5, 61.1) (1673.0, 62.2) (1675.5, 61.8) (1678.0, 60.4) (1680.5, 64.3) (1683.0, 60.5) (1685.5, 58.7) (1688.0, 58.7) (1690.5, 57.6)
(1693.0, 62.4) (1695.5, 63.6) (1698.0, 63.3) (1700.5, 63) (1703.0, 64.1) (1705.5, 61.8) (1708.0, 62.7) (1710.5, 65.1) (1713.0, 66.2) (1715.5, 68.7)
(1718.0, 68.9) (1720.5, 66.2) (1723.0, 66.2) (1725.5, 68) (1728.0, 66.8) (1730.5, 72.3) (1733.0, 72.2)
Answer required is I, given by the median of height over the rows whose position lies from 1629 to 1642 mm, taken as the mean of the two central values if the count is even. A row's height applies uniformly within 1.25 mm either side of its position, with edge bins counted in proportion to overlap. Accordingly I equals 58.4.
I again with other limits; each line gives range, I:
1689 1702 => 63.0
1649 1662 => 58.9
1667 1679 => 61.1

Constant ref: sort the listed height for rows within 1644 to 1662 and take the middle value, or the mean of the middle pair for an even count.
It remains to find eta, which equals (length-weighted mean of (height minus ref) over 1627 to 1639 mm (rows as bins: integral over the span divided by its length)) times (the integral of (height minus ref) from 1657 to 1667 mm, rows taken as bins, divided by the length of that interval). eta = 4.0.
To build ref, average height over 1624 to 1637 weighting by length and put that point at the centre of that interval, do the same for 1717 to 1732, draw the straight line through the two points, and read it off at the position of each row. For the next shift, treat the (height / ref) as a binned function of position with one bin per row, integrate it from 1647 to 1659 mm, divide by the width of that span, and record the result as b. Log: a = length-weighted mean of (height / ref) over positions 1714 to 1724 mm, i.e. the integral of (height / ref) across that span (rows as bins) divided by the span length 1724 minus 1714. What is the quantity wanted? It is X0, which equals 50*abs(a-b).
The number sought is 3.2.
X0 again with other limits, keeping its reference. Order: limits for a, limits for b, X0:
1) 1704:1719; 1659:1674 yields 0.9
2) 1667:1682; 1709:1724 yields 1.7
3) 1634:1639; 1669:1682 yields 0.9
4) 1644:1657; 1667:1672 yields 1.0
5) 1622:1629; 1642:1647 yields 7.2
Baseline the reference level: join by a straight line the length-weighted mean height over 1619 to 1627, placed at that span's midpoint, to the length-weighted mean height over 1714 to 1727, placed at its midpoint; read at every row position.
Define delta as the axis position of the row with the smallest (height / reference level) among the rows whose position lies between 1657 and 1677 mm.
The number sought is 1663.0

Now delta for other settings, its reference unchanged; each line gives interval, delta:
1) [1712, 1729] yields 1723.0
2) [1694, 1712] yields 1705.5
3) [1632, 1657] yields 1643.0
